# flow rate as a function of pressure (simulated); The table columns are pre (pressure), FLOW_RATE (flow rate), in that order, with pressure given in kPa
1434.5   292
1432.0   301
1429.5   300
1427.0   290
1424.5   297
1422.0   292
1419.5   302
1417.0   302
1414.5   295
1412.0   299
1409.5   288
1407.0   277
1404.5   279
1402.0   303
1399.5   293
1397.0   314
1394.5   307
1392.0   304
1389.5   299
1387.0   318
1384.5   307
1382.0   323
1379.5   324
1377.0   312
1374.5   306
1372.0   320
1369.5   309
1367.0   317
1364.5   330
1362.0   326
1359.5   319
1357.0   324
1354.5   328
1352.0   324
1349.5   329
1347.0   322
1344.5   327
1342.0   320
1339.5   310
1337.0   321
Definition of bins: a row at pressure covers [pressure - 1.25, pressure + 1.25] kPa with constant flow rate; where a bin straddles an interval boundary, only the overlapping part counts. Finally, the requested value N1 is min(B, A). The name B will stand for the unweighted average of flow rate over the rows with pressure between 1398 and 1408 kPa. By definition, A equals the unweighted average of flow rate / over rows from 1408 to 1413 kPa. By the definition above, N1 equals 288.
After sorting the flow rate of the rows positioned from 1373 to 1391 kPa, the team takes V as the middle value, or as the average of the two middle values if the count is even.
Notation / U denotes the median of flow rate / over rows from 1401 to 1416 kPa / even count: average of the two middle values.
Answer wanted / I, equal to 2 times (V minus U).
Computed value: 41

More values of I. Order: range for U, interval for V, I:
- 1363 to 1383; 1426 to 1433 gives -37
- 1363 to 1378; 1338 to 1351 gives 15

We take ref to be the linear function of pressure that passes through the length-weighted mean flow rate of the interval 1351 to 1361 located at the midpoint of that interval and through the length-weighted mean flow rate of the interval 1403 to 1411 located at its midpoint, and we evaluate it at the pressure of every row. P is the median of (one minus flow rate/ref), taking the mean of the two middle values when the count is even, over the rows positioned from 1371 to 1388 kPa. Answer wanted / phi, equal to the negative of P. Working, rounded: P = -0.03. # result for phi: 0.03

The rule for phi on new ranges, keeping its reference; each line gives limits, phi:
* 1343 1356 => -0.01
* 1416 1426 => 0.10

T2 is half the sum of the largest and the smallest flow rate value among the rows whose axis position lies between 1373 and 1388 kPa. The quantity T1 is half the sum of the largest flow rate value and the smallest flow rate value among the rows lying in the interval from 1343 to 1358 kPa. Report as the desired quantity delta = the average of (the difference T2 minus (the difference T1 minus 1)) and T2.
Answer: 153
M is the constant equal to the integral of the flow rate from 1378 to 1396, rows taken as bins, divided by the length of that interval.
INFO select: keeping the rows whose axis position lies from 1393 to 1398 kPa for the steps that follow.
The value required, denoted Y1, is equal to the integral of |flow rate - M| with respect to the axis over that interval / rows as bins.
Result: 19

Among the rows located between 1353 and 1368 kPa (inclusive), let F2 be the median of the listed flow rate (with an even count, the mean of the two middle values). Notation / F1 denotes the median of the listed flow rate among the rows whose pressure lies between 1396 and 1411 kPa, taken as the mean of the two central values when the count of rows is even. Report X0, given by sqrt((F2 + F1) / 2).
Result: 17.5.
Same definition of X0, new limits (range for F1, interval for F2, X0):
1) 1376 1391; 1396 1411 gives 17.4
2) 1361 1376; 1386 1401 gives 17.7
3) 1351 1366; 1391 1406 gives 17.7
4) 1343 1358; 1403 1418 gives 17.6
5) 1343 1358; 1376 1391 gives 17.9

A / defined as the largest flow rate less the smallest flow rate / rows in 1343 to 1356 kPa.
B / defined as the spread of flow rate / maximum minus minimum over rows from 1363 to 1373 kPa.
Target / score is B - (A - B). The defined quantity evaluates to 35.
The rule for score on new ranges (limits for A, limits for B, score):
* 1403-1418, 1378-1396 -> 25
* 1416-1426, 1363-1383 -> 38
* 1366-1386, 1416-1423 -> 2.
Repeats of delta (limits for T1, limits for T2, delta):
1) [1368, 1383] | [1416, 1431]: 139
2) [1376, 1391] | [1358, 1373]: 164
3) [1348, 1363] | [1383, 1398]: 147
